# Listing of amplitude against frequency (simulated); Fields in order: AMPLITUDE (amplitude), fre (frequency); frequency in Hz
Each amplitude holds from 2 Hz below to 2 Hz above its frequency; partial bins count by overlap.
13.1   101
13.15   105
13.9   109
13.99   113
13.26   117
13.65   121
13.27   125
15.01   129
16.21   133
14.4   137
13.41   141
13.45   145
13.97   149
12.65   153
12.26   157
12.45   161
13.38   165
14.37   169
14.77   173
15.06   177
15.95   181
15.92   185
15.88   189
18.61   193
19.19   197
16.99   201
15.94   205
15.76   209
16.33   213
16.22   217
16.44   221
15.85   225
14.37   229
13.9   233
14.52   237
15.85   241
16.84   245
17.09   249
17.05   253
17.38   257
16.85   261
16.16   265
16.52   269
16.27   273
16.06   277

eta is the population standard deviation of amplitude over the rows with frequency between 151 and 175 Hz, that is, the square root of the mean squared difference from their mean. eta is 0.96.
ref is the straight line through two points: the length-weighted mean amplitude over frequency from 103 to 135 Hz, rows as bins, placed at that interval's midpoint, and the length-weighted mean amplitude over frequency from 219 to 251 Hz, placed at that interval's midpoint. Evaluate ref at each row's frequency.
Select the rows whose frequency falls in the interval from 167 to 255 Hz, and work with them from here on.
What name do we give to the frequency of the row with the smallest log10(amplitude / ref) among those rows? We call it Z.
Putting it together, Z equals 233 Hz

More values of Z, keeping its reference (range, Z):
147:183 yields 157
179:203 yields 189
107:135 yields 125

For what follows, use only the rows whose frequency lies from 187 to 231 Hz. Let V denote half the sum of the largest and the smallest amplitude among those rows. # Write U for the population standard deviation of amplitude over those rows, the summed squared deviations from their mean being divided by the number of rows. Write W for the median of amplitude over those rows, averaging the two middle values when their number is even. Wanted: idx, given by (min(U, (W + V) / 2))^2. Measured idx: 1.7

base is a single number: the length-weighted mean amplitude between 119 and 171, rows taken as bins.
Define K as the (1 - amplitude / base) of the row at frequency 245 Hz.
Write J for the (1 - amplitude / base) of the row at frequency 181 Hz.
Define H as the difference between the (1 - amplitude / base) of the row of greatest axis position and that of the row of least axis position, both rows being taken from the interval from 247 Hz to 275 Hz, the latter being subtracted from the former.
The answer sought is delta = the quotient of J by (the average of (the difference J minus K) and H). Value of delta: -2.6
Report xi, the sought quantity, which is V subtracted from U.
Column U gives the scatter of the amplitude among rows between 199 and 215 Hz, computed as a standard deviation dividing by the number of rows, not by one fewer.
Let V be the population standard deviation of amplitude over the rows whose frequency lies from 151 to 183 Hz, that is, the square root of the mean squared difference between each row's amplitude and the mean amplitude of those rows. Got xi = -0.8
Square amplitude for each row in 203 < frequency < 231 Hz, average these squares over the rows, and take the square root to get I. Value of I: 15.9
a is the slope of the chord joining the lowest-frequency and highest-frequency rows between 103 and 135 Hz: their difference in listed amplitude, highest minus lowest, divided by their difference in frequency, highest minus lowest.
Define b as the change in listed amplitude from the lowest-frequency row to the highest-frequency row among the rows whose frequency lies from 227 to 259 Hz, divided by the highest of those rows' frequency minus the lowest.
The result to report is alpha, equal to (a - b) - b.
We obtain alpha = -0.11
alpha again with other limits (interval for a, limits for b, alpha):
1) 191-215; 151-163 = -0.06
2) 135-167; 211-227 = 0.04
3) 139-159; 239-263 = -0.17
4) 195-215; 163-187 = -0.43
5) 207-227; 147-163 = 0.26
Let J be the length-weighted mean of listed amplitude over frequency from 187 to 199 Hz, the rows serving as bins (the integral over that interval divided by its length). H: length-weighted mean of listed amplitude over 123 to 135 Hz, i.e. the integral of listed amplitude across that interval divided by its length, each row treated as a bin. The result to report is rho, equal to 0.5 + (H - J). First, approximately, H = 15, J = 17.9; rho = -3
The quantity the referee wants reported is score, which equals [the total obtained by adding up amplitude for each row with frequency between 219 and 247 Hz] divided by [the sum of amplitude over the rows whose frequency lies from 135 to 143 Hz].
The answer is 3.9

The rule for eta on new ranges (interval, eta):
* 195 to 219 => 1.16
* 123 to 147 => 1.06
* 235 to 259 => 0.99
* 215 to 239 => 0.99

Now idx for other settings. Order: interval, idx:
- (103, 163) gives 1.0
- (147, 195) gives 3.1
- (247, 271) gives 0.2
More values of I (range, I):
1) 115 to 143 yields 14.2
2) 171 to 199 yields 16.6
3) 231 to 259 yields 16.1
